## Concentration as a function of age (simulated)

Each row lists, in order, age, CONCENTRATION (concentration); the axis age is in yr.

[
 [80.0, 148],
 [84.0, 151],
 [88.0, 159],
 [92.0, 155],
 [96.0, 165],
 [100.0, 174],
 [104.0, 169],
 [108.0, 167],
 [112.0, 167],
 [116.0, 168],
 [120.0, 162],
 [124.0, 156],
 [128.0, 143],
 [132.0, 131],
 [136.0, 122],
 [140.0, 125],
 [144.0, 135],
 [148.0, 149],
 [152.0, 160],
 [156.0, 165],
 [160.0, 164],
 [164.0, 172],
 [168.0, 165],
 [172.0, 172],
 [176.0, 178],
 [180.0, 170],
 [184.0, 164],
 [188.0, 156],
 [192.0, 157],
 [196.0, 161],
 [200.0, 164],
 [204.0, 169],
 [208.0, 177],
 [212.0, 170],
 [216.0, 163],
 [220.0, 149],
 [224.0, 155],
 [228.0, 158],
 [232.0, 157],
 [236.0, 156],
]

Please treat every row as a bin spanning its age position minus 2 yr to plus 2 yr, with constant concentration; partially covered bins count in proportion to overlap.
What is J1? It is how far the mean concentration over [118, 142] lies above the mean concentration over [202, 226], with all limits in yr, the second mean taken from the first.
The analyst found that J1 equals -24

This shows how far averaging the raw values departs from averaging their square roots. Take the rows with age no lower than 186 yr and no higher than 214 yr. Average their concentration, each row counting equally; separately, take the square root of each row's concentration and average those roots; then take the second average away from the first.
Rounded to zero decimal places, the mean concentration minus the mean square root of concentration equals 152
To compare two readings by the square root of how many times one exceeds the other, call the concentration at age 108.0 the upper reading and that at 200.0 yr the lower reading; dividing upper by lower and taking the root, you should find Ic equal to 1.01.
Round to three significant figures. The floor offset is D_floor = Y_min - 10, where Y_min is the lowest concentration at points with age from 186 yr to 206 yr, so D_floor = 146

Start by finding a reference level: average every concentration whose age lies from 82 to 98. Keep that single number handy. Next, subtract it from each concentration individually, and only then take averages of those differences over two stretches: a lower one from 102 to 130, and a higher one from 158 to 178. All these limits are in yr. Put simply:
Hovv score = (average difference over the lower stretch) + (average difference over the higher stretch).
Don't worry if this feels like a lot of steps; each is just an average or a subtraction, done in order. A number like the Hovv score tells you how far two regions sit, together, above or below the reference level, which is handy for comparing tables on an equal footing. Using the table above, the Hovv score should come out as 17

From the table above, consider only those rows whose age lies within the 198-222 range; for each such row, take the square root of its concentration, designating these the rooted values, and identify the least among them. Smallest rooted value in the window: 12.2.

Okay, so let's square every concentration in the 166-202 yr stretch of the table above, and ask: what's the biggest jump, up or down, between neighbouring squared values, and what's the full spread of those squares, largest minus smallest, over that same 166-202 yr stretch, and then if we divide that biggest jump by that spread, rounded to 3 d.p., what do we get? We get 0.379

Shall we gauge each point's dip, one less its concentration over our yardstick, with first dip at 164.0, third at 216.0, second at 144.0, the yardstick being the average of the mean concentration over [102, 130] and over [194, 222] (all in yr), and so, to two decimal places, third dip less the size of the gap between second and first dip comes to -0.23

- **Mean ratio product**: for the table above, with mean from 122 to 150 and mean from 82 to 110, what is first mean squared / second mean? 116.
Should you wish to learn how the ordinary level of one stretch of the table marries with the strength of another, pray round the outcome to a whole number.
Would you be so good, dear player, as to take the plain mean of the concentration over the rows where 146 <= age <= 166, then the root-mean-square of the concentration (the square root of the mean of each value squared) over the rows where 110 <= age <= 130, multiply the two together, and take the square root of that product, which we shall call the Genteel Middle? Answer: 161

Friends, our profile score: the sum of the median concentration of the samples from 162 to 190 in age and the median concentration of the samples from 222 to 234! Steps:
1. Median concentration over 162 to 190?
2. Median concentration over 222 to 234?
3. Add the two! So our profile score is 327.0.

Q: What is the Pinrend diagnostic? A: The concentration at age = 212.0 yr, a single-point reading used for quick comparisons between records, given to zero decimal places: 170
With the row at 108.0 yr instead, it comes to 167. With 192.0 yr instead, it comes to 157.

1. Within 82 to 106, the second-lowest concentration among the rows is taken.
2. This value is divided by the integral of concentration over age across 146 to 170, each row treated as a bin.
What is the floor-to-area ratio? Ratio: 0.0397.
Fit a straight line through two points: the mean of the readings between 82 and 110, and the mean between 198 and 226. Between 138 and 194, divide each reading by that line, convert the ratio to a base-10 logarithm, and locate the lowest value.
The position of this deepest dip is 140.0 yr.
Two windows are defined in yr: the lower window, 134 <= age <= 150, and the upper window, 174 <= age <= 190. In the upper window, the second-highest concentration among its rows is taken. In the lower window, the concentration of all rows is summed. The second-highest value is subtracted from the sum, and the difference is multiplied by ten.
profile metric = 3610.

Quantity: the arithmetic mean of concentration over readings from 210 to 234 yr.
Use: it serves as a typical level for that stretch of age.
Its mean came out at 159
